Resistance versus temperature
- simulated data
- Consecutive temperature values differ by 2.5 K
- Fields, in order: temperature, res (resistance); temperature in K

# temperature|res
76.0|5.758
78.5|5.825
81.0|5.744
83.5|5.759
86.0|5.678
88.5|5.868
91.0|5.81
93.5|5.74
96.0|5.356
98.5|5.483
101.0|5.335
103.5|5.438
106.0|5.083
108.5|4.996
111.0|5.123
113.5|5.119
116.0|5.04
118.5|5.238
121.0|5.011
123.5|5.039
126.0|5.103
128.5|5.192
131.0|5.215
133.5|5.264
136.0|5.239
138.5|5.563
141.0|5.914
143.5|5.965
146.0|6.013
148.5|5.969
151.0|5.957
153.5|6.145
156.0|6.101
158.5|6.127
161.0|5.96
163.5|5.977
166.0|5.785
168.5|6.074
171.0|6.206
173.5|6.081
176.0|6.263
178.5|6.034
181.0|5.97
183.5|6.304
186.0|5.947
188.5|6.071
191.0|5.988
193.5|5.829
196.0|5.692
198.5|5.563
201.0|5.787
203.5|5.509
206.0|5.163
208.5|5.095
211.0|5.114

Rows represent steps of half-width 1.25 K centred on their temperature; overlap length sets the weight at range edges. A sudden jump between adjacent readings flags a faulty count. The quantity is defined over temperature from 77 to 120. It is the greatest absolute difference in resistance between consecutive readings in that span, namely 0.384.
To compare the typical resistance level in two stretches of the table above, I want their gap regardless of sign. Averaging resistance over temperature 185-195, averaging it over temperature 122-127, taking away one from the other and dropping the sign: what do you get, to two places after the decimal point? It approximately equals 0.89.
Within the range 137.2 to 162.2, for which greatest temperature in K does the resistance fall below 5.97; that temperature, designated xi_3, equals 161.0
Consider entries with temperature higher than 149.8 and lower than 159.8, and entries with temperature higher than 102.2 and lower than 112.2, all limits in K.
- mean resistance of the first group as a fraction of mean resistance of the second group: 1.18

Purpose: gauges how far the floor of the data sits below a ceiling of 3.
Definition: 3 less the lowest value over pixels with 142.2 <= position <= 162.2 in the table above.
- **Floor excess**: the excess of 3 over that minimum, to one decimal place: -3.0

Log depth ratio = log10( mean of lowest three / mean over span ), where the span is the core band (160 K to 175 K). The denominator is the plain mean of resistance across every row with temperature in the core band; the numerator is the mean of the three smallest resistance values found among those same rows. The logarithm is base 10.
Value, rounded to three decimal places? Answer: -0.008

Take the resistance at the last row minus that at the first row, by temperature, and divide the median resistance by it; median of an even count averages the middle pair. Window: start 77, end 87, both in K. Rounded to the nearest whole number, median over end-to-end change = -39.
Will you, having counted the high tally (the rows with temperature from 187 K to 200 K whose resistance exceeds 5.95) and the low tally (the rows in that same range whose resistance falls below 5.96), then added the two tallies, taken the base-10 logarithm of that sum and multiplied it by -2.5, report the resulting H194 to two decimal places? -1.75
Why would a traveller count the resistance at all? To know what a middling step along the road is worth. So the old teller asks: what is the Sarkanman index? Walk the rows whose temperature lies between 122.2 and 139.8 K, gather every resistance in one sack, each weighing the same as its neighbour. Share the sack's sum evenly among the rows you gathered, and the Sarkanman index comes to 5.2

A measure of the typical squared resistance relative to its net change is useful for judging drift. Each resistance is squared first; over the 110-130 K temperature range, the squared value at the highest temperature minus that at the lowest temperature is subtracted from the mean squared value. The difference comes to 25.4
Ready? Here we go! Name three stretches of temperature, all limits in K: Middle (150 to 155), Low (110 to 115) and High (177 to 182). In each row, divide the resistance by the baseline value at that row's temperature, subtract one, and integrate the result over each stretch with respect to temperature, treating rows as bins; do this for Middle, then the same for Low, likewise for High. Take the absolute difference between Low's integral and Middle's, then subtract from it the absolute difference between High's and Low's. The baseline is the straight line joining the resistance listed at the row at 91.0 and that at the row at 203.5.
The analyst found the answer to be 0.0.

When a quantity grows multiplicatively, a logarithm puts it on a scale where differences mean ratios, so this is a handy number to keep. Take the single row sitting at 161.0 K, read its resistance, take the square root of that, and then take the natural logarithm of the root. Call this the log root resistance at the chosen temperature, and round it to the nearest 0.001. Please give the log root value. 0.893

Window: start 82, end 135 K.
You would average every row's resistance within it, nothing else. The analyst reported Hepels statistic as 5.3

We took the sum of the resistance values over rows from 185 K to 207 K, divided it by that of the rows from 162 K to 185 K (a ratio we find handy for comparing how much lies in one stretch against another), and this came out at 0.94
